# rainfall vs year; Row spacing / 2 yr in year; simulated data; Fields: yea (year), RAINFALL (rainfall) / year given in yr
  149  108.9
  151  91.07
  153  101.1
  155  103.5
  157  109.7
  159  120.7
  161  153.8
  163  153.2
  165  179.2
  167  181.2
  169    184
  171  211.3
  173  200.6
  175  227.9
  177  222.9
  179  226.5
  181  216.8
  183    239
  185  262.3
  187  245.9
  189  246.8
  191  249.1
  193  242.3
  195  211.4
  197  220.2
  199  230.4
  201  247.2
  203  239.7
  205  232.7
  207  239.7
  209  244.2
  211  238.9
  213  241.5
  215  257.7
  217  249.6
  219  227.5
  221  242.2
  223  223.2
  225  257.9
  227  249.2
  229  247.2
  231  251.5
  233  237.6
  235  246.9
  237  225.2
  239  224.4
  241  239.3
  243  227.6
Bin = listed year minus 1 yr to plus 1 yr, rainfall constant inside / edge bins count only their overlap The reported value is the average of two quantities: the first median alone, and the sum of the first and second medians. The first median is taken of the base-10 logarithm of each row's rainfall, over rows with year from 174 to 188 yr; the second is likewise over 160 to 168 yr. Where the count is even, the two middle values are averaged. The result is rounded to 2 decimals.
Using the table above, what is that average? 3.47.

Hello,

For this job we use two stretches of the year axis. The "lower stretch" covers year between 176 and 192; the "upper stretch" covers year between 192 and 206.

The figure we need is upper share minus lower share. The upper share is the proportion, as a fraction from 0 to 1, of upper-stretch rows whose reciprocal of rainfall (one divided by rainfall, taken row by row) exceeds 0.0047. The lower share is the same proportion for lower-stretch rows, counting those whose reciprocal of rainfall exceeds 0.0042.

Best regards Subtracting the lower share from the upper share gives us -0.23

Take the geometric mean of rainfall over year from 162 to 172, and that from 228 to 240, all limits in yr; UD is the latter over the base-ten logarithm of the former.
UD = 106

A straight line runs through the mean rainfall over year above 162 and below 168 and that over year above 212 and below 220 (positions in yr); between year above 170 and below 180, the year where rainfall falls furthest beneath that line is 173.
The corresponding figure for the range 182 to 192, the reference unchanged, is 191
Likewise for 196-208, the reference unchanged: 197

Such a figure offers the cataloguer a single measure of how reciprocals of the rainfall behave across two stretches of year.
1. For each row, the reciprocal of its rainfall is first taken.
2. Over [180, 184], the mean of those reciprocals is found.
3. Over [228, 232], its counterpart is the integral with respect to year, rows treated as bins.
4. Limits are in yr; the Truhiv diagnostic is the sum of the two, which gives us 0.0204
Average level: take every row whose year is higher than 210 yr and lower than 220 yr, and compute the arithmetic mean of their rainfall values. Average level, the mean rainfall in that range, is 243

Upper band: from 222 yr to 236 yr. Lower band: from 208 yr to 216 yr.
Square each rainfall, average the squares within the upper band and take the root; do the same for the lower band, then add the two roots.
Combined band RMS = 491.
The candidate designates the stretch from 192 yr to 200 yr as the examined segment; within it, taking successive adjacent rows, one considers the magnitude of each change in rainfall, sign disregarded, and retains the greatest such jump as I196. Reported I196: 31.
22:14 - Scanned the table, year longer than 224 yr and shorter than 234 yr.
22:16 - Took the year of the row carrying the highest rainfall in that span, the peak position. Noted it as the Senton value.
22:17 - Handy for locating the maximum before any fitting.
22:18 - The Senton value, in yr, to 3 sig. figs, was 225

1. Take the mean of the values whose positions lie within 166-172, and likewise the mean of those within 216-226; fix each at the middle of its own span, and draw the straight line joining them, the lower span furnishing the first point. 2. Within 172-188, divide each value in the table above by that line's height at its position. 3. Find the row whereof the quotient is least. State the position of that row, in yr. 173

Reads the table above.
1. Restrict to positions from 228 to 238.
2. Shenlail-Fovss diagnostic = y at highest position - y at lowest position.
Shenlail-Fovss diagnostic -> -22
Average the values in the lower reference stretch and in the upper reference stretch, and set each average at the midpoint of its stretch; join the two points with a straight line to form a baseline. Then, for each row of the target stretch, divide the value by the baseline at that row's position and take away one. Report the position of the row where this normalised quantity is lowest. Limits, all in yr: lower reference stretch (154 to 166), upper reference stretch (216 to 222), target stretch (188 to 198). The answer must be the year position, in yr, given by 195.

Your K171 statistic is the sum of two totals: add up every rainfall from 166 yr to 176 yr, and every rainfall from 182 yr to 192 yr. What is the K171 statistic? 2248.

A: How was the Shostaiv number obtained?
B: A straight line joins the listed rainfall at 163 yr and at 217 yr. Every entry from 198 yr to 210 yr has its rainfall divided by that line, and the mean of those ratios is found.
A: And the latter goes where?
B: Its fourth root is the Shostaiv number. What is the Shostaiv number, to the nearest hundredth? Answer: 1.01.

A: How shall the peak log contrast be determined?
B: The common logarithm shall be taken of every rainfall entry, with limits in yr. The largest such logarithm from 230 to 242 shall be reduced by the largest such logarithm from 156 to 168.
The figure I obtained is 0.142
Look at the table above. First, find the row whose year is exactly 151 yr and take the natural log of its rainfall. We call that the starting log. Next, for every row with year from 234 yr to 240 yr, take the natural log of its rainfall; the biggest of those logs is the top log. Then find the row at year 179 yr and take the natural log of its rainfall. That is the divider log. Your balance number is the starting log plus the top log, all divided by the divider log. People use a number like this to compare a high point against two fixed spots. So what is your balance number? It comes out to 1.85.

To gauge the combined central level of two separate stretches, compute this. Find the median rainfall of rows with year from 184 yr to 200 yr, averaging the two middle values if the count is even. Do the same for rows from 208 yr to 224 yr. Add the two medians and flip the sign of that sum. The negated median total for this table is -486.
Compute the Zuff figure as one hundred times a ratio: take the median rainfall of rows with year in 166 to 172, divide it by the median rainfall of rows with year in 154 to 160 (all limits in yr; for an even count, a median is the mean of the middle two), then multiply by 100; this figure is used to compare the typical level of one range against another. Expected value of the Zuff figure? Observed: 168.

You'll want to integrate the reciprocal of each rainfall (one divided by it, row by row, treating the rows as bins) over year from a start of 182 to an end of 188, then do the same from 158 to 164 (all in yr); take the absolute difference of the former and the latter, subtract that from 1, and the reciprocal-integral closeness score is 0.981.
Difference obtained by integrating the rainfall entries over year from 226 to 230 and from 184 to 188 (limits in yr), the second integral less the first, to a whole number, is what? 24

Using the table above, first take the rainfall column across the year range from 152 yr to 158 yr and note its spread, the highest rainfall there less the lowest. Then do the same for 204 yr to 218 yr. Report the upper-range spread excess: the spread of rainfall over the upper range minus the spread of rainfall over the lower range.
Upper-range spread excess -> 16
